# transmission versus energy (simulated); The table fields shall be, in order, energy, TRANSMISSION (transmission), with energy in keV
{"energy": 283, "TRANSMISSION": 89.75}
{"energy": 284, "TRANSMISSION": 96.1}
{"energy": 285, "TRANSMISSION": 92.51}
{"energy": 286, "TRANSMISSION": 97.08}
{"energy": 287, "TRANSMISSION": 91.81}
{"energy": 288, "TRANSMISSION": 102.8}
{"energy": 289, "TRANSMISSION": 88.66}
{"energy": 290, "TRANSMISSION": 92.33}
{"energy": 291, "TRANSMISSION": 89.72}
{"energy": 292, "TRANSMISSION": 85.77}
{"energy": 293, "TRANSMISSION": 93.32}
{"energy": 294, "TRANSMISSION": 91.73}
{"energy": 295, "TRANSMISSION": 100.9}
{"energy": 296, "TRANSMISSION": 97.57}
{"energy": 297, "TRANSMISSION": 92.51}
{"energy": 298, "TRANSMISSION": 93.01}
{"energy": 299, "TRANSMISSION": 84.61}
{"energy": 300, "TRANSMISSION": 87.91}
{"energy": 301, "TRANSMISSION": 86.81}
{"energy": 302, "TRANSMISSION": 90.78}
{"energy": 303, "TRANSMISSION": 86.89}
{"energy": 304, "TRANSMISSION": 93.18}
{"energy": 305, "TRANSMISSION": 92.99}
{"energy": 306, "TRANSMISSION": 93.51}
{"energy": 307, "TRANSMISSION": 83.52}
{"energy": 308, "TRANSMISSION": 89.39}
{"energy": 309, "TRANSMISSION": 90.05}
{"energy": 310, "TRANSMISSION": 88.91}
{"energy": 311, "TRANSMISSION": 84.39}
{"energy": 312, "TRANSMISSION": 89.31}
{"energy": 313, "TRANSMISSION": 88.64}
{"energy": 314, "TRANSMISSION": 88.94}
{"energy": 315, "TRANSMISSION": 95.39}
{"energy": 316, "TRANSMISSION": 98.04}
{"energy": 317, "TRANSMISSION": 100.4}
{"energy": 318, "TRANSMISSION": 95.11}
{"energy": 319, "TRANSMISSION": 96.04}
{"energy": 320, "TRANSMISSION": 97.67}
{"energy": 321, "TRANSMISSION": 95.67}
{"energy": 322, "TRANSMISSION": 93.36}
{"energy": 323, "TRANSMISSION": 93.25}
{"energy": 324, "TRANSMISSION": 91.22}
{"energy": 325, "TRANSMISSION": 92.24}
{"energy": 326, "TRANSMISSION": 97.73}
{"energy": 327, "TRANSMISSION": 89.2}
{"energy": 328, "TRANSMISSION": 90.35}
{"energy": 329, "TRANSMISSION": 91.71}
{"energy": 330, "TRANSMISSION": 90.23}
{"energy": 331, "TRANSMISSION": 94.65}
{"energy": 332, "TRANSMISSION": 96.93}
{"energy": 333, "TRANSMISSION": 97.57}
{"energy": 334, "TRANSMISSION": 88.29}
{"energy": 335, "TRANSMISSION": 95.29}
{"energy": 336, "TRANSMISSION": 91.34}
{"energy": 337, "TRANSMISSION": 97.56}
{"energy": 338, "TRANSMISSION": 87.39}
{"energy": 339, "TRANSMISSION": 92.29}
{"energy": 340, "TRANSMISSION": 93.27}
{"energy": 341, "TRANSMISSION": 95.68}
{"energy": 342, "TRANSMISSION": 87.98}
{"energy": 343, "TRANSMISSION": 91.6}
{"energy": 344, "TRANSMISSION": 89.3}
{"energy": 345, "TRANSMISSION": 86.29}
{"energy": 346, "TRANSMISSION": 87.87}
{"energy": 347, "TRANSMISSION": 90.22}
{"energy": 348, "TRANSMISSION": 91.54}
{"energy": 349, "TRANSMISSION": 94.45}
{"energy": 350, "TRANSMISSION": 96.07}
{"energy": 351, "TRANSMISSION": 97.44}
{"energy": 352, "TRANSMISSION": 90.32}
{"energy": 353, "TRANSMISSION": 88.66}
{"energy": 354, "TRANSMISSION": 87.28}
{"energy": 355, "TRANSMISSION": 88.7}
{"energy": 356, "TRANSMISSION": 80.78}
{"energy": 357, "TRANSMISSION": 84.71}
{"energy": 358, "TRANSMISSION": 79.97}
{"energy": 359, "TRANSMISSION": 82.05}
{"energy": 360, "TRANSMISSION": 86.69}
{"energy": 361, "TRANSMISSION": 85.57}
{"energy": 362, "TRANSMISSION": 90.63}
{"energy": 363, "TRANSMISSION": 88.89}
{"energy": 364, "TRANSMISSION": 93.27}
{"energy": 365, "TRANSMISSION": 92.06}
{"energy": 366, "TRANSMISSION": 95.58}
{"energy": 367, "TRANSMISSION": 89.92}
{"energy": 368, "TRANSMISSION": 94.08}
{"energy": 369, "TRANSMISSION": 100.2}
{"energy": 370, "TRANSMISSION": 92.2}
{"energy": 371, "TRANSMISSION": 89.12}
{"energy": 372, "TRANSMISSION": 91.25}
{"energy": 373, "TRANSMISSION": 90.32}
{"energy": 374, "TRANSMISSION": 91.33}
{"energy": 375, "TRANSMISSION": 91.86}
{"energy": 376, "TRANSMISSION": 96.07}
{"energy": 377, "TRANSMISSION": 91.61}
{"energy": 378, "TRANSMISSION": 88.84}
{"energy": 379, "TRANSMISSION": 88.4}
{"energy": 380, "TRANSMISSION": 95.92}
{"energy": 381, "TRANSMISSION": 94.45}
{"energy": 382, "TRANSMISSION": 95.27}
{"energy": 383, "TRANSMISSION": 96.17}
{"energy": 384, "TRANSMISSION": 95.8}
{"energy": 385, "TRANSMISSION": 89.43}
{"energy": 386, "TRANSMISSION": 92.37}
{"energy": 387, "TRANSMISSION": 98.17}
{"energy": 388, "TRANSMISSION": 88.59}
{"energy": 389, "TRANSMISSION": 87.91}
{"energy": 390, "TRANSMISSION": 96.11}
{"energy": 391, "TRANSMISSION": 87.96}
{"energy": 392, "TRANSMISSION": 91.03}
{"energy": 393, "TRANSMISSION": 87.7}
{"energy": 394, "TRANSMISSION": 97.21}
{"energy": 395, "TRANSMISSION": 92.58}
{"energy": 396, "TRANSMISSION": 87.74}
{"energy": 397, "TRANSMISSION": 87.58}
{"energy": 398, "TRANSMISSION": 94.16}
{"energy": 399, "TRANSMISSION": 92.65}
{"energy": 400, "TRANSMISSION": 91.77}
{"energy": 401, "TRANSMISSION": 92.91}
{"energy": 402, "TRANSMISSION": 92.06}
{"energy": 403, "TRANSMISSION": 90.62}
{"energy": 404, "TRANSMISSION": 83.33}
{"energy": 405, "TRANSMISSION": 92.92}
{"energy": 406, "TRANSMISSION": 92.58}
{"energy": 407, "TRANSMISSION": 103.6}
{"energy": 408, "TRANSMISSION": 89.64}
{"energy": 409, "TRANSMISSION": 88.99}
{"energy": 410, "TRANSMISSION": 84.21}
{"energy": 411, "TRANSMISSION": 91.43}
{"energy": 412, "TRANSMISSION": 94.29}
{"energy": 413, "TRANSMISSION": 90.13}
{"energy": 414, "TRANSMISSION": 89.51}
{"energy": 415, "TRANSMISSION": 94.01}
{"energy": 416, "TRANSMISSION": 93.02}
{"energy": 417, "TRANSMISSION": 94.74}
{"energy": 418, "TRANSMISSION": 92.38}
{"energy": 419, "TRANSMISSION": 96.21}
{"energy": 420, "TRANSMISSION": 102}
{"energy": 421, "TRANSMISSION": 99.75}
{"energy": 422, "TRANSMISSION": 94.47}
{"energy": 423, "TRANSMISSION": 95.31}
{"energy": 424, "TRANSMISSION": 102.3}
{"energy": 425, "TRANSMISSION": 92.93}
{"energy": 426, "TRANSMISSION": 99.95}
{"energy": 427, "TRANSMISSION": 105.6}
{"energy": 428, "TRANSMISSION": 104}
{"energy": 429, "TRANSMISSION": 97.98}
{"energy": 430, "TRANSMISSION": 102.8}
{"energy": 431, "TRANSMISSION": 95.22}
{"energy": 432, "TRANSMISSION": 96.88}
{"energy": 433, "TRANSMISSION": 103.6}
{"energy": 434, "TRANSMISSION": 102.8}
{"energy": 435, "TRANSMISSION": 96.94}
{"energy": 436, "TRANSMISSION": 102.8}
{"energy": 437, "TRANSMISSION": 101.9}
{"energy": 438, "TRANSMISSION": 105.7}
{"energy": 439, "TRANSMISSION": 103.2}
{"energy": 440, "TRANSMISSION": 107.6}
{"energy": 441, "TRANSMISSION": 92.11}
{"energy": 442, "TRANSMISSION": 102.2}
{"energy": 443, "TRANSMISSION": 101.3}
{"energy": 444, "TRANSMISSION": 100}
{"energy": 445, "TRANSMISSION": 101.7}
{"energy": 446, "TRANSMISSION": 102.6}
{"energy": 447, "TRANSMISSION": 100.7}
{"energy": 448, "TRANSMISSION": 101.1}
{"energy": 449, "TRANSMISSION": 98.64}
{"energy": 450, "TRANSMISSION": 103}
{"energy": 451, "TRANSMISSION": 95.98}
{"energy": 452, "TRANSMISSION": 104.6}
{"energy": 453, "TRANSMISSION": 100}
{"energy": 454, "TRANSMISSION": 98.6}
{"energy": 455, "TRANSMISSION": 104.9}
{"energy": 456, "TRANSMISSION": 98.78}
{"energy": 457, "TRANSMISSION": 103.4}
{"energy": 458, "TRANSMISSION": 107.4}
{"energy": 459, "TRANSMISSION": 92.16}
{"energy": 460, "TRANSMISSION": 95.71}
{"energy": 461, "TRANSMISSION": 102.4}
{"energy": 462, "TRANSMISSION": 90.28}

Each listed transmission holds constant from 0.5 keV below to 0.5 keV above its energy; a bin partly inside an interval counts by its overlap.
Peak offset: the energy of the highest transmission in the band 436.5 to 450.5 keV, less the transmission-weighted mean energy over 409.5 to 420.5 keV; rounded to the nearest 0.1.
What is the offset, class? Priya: 24.9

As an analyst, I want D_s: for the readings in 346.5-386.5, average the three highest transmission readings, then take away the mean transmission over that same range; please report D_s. 6.9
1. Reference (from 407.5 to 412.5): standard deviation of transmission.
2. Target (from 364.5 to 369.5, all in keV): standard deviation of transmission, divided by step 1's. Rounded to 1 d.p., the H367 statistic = 1.1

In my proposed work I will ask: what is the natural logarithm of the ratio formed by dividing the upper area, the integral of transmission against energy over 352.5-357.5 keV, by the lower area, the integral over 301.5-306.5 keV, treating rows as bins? -0.061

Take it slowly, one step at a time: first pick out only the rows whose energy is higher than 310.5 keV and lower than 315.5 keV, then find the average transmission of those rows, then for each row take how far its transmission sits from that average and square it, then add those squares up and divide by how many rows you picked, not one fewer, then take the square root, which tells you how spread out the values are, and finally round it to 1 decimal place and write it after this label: 3.5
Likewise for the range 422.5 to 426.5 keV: 3.7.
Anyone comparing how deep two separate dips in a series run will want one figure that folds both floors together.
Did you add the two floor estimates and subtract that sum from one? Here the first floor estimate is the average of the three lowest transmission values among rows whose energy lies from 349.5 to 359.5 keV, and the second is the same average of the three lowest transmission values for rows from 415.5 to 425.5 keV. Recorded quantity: -173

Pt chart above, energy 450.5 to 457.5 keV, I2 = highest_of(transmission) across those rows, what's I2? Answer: 104.9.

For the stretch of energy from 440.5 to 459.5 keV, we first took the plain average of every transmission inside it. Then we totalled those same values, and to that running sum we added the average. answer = 2010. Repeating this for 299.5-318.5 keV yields 1815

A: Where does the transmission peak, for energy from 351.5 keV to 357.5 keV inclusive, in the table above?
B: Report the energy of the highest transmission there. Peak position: 352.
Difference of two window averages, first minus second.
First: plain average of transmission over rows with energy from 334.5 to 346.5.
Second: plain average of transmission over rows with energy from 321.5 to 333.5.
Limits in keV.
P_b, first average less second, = -2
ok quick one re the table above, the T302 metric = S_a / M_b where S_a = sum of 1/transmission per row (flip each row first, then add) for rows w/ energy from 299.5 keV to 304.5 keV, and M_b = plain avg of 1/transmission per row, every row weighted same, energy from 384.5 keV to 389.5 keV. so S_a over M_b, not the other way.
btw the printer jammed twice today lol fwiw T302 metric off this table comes 5.1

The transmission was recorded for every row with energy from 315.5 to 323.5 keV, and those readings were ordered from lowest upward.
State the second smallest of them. 93.36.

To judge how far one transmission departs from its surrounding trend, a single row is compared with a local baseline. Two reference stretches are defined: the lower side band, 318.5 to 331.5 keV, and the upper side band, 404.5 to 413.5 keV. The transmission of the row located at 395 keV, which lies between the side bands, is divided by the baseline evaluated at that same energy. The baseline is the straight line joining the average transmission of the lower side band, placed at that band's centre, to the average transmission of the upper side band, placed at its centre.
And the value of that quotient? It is 1.00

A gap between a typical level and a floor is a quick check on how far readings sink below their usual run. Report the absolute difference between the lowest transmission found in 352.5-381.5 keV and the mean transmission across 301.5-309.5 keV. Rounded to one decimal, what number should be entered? 10.1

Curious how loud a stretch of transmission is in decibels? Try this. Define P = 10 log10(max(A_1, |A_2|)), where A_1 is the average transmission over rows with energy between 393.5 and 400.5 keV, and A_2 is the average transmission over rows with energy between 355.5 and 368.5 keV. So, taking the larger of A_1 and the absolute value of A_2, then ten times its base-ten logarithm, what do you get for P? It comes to 19.6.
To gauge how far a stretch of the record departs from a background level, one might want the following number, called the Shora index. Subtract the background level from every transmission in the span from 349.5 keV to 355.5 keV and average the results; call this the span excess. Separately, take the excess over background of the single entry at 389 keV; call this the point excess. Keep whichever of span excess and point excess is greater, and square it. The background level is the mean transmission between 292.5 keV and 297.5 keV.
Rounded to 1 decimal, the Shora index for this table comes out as 14.4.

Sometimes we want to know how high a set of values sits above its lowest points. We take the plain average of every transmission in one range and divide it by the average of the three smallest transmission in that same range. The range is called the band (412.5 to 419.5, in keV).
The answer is 1.02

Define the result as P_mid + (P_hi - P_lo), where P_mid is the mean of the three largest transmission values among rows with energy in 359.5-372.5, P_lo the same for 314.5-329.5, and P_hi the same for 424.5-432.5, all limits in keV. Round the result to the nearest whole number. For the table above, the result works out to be 102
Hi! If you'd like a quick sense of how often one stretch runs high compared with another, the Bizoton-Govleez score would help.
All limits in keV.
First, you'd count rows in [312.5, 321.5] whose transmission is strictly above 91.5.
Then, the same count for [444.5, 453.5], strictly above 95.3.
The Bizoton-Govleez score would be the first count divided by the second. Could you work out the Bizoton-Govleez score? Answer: 1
